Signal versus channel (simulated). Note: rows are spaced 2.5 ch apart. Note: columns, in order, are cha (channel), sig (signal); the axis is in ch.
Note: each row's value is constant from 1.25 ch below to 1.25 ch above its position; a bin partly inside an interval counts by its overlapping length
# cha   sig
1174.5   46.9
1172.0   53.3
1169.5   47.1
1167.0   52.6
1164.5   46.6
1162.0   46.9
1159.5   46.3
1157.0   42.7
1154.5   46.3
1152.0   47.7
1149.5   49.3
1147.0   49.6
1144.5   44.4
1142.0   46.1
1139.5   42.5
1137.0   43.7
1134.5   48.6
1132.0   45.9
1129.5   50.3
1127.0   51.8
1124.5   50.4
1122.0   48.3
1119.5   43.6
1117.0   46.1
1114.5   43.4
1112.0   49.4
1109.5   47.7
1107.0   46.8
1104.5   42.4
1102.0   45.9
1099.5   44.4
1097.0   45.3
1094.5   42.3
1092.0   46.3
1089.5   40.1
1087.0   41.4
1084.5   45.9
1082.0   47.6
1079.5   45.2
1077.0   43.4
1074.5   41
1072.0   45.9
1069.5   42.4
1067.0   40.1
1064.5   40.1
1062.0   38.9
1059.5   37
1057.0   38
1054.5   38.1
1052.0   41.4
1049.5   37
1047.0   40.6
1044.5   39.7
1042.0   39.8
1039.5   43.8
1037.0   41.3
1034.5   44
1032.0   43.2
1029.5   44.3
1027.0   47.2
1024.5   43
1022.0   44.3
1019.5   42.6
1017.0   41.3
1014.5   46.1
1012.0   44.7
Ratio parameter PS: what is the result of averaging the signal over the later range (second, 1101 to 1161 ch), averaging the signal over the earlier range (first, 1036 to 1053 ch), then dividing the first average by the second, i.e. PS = 0.87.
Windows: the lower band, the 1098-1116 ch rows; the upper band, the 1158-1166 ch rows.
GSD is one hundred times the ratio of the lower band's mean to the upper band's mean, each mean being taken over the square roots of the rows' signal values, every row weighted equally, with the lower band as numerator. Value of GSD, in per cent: 99.0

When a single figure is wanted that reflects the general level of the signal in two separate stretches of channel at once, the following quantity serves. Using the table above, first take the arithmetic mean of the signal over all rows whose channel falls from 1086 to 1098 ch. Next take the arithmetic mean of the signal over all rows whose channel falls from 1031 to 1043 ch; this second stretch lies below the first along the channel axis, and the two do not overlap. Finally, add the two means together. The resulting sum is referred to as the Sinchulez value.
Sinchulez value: 85.5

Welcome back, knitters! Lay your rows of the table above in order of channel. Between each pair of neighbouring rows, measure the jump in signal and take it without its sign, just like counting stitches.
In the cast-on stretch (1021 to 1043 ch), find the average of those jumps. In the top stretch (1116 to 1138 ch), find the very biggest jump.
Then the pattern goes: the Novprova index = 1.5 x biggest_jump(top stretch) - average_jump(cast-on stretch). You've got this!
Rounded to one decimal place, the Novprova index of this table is 4.9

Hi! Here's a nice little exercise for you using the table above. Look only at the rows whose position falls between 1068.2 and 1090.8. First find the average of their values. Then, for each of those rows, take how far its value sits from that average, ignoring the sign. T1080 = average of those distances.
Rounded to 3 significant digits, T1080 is 2.22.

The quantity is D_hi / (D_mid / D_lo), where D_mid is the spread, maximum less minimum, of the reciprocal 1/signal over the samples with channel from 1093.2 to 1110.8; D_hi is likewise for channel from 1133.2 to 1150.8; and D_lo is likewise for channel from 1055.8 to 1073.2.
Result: 0.0066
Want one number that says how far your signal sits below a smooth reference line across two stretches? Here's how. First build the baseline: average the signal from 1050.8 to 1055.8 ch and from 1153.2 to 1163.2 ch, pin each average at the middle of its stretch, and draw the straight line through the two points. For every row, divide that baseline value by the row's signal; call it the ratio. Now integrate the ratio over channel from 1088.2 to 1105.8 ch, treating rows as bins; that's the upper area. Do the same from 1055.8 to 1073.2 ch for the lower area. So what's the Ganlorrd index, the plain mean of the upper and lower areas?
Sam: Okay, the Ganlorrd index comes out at 17.2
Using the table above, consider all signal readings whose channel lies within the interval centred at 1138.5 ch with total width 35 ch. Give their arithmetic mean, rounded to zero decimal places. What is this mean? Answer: 47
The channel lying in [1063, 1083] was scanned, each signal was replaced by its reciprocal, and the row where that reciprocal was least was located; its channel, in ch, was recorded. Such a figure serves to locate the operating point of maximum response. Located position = 1082.0 ch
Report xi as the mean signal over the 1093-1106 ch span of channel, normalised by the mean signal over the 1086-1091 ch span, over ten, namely 0.108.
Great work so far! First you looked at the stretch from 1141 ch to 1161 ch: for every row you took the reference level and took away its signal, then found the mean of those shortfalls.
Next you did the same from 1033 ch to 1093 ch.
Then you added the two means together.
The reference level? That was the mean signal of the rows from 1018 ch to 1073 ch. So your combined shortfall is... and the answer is -5.2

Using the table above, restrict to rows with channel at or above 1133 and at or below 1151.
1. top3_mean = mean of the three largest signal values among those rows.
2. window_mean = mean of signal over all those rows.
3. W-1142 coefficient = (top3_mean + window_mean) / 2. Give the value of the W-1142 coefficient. 47.7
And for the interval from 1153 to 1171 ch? 47.9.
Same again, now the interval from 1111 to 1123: 47.0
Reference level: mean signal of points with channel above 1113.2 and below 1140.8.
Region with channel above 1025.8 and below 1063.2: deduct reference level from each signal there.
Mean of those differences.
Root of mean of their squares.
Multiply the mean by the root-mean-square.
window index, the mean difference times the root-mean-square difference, -38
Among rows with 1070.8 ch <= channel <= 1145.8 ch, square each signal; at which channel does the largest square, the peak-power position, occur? 1127.0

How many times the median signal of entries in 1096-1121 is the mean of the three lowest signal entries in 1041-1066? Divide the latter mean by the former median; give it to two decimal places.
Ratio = 0.82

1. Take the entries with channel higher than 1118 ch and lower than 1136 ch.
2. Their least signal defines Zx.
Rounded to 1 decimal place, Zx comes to 43.6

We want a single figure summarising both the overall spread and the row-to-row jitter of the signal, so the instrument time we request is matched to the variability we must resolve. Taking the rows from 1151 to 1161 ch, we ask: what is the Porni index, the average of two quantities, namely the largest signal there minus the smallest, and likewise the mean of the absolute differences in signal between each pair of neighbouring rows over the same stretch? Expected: 3.9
